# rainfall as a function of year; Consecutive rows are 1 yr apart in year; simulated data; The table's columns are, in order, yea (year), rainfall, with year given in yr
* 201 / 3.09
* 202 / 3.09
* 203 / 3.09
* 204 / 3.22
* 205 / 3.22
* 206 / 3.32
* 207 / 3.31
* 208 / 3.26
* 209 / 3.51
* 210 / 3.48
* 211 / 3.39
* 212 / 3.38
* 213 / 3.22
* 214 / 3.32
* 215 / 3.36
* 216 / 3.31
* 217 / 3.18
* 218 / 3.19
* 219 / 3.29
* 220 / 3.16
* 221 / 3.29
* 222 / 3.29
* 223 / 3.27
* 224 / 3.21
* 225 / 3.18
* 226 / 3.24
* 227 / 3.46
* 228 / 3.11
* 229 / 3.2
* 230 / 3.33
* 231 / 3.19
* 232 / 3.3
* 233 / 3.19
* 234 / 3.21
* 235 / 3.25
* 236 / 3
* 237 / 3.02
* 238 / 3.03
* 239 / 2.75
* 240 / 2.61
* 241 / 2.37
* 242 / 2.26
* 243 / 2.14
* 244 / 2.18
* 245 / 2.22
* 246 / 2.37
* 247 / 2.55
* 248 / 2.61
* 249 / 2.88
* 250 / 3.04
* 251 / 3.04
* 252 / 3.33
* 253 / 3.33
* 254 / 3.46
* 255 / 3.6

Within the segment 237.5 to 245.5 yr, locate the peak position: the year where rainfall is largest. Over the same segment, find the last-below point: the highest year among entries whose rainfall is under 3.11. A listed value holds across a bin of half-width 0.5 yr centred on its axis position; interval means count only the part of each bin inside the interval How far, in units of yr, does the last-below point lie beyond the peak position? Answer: 7 yr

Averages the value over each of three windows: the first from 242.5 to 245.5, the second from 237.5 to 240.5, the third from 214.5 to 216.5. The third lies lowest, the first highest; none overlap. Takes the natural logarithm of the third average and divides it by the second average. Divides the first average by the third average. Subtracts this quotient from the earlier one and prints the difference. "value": -0.22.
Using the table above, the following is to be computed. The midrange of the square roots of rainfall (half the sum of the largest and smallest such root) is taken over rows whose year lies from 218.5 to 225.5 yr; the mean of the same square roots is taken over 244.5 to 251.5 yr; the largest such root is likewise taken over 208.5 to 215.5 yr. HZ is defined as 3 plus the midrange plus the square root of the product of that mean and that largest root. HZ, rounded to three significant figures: 6.54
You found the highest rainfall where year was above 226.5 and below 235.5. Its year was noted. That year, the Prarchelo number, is 227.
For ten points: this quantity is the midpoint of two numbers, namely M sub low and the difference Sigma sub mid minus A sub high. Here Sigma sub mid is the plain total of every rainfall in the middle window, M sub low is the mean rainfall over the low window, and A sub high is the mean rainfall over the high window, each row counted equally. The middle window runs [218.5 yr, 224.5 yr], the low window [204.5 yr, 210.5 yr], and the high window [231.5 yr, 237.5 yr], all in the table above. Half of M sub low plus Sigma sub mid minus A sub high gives 9.85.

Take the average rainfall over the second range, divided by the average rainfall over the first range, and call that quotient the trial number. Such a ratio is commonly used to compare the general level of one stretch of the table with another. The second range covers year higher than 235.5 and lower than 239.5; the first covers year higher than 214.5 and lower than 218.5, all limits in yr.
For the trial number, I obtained 0.90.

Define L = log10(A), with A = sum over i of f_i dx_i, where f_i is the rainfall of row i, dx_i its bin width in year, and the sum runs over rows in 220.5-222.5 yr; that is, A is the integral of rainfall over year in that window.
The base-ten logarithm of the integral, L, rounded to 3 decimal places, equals 0.818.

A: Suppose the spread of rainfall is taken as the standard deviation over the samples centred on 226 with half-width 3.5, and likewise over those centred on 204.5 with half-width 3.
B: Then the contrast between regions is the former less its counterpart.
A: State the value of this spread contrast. 0.01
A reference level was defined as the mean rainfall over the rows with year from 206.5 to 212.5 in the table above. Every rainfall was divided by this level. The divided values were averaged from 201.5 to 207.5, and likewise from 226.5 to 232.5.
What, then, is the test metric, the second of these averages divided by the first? 1.02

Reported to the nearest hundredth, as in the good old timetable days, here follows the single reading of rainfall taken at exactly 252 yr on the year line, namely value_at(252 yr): 3.33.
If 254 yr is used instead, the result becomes 3.46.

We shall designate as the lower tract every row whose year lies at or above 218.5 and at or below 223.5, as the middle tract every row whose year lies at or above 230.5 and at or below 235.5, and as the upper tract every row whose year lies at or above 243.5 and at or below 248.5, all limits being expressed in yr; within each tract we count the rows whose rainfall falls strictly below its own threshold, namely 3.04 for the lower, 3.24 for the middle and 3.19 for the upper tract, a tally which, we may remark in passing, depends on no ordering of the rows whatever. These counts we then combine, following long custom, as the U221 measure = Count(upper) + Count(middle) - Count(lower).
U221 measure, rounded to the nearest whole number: 8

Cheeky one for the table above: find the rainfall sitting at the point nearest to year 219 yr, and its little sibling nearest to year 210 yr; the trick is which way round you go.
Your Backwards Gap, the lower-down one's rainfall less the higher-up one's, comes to 0.2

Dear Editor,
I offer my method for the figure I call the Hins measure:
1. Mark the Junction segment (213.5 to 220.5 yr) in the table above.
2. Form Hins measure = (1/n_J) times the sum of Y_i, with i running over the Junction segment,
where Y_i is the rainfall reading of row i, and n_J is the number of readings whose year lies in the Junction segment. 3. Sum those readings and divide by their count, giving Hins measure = 3.26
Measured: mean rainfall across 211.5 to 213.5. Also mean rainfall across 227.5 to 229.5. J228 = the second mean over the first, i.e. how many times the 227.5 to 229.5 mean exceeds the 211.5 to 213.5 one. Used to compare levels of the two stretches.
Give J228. 0.96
